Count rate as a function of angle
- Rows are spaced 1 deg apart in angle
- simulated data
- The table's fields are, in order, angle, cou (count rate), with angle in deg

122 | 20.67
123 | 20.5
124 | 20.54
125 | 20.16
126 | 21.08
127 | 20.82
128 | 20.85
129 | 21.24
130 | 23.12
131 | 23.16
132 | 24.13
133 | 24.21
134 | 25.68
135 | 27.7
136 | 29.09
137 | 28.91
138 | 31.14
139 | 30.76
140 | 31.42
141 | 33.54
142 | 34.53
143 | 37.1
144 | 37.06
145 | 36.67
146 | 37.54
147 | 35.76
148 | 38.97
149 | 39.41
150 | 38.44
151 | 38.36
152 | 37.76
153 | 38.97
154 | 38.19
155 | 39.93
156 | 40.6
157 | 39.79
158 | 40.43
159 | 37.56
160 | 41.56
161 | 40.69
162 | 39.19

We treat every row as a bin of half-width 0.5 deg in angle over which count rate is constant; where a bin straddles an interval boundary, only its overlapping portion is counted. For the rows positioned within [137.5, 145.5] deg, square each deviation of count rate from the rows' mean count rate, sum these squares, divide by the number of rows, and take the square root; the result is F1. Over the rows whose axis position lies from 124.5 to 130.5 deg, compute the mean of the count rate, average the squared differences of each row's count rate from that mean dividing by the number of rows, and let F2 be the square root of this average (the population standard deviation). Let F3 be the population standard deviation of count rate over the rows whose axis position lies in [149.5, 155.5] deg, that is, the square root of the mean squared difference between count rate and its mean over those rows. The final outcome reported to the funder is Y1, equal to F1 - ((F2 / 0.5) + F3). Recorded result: 0.0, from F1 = 2.55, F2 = 0.92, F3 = 0.7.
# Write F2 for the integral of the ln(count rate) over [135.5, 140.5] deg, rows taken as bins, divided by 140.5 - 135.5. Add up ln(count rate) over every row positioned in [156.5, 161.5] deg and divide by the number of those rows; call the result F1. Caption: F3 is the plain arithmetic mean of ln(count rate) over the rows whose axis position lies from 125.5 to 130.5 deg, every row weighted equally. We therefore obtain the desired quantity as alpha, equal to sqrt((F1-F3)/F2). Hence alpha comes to 0.43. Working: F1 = 3.69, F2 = 3.4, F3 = 3.06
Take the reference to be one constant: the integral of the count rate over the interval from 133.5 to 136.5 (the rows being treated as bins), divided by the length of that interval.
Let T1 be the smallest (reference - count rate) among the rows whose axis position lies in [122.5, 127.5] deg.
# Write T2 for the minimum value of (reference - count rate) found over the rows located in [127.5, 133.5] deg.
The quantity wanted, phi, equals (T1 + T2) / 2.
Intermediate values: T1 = 6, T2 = 3.3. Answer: 5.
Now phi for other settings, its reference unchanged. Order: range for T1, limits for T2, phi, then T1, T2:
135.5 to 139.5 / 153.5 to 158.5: -8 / -4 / -13.1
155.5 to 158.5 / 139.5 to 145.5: -11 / -13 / -9.6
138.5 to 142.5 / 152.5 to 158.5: -10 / -7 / -13.1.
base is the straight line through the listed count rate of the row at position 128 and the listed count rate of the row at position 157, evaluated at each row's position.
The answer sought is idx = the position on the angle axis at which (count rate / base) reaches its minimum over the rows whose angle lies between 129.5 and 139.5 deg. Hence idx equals 133 deg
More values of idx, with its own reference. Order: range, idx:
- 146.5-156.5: 154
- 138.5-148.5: 147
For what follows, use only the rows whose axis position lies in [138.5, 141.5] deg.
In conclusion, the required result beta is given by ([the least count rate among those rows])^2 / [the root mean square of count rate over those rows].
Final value 30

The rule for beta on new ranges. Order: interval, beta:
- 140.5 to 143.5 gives 32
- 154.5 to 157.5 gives 39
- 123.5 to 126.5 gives 20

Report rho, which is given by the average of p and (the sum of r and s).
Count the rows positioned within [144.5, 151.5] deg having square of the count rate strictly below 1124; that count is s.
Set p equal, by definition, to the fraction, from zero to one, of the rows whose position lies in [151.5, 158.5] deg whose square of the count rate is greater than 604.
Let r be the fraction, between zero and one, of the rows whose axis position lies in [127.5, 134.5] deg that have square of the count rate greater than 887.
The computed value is 0.50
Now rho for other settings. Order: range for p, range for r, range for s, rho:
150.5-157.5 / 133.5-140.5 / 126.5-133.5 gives 4.21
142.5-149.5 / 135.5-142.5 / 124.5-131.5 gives 4.36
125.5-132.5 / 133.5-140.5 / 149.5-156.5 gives 0.21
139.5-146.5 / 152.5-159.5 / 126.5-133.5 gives 4.50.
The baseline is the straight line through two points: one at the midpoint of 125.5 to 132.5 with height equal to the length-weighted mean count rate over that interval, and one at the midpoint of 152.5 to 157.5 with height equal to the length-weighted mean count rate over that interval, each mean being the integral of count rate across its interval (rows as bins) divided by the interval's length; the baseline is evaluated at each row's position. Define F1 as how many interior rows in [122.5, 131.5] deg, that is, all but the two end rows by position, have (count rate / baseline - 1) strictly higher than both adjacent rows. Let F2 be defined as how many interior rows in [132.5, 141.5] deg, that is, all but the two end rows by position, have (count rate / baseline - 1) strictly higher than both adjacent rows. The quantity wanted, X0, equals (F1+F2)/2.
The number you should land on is 2.0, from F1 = 2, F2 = 2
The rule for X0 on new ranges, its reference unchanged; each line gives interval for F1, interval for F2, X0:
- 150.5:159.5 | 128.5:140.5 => 3.0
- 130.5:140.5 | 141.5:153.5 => 3.0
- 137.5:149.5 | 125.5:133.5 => 2.5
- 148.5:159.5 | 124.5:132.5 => 2.0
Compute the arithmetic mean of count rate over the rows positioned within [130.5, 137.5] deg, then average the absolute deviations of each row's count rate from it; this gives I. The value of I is 2.09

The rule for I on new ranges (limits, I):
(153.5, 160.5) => 1.06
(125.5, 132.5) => 1.21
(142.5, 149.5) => 0.98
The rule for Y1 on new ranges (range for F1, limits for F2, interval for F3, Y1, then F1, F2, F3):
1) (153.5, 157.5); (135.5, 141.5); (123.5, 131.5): -3.3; 0.88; 1.55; 1.1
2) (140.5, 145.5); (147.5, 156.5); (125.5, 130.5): -1.1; 1.47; 0.85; 0.9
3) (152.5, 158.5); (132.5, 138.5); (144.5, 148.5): -4.9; 0.84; 2.29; 1.2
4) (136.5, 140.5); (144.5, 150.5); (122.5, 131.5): -2.6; 0.98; 1.28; 1.0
